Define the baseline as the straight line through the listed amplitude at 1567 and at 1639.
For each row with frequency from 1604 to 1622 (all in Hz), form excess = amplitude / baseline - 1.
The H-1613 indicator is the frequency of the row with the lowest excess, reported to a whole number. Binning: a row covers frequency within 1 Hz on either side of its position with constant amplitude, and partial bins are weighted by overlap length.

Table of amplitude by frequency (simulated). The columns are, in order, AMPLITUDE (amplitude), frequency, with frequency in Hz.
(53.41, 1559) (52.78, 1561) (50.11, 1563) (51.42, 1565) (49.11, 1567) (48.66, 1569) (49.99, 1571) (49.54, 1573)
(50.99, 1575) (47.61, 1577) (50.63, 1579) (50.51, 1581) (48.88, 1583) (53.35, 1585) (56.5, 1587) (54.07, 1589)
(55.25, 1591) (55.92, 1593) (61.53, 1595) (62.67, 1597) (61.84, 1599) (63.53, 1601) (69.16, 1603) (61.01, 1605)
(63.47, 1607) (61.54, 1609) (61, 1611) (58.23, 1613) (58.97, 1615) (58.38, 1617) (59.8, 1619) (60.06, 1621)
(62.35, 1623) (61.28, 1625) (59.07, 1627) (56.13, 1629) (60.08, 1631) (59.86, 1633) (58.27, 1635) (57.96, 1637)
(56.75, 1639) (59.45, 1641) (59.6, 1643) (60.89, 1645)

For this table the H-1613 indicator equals 1617 Hz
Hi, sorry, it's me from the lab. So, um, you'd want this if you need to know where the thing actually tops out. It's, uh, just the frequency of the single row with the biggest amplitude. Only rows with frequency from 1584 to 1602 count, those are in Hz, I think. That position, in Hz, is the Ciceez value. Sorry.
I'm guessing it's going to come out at 1601 Hz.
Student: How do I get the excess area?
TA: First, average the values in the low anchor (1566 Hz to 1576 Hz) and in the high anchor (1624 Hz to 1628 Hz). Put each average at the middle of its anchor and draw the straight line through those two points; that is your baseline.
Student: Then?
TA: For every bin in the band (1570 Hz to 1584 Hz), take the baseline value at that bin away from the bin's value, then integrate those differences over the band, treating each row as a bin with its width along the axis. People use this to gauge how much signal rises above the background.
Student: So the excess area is -15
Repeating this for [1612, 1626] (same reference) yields 14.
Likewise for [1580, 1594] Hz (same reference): 11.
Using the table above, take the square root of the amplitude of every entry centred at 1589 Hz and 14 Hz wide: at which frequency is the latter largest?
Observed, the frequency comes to 1595 Hz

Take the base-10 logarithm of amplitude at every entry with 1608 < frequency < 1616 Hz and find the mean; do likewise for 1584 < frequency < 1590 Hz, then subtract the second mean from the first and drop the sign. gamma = 0.040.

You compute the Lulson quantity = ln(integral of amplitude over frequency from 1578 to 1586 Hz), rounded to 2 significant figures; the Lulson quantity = 6.0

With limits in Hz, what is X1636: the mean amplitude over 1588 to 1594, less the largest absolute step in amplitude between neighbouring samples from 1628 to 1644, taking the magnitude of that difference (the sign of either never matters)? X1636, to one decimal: 51.1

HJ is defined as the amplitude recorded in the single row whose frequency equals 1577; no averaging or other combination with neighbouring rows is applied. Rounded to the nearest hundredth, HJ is 47.61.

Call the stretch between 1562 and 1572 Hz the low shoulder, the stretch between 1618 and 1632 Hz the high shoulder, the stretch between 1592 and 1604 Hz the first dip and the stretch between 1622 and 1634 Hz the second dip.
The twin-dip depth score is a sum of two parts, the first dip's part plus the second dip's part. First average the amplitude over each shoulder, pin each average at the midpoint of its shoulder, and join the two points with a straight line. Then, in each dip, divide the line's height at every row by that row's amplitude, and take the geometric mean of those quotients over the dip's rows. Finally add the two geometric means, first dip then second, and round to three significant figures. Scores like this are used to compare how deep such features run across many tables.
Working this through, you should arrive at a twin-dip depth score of 1.90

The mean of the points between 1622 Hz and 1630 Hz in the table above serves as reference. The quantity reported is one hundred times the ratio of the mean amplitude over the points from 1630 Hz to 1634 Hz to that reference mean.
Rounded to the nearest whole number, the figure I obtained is 100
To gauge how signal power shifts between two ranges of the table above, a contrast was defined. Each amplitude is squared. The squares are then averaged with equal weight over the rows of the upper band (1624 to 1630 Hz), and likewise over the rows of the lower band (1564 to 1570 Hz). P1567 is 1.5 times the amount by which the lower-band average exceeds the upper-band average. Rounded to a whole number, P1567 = -1486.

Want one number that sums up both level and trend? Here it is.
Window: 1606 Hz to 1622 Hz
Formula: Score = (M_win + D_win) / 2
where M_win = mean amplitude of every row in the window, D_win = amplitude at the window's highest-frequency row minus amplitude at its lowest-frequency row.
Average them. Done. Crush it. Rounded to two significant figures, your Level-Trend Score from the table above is 28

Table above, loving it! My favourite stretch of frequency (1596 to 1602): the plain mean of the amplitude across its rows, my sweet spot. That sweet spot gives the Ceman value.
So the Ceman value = 63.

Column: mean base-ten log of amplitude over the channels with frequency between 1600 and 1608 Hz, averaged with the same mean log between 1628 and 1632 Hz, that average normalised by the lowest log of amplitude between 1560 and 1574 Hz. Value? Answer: 1.058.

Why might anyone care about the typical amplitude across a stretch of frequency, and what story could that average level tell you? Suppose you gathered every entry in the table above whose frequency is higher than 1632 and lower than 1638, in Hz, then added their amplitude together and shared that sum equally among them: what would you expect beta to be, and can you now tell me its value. 58.7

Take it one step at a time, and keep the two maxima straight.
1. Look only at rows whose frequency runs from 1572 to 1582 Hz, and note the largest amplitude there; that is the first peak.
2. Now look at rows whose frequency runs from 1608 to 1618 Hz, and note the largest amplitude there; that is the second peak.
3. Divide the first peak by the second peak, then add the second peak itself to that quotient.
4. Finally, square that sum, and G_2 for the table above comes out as 3890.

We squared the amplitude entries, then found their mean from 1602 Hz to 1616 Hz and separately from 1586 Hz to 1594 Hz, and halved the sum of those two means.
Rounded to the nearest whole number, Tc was 3459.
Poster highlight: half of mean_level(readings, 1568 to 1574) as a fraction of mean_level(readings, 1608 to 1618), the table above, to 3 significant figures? 0.414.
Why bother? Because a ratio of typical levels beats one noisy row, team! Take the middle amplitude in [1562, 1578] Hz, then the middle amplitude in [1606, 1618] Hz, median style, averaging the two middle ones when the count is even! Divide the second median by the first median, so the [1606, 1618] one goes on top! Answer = 1.21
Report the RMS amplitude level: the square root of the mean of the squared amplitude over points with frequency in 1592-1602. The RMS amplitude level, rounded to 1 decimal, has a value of 61.2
